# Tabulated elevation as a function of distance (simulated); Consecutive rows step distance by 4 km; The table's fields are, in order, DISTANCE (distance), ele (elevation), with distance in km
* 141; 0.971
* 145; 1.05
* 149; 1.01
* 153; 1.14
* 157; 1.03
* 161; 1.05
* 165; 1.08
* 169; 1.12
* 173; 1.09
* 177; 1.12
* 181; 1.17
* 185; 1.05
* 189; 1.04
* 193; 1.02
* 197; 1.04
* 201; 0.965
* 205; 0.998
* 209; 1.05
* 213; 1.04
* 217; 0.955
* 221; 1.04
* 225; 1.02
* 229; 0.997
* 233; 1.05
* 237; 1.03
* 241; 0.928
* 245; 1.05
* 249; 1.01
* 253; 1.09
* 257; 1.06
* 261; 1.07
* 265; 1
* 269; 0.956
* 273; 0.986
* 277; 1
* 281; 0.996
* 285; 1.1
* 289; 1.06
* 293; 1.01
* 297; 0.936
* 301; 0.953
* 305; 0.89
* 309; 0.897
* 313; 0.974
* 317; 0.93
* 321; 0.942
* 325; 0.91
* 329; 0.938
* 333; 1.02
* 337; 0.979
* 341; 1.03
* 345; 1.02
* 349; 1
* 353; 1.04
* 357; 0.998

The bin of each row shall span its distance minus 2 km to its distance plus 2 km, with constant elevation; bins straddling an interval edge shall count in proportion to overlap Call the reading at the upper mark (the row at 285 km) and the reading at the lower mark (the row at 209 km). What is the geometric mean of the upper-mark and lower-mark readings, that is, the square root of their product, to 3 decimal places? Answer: 1.075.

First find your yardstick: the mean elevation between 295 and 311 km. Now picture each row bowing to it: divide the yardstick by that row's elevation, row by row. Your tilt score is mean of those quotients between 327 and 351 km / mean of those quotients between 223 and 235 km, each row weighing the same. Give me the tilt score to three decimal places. 1.025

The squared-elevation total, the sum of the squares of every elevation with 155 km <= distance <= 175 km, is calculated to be 5.77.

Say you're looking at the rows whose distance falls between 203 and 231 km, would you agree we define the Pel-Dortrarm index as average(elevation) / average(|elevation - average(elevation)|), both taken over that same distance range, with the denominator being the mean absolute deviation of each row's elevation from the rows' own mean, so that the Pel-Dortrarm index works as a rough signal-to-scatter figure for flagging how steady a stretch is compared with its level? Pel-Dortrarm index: 38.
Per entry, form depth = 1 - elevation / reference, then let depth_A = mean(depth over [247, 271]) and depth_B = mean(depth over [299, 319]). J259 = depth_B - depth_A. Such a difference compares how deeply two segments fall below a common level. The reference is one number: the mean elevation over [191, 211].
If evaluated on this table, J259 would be 0.10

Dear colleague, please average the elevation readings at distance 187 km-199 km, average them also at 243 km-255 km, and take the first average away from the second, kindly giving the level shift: 0.02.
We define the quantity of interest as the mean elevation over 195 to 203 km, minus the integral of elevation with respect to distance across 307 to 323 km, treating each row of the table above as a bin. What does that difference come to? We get -14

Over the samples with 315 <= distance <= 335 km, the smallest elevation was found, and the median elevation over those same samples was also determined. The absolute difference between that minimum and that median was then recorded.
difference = 0.028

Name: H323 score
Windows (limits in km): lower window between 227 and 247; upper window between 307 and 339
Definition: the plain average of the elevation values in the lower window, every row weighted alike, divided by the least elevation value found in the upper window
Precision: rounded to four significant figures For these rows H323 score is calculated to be 1.127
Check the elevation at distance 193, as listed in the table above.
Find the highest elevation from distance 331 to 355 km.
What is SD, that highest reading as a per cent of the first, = 102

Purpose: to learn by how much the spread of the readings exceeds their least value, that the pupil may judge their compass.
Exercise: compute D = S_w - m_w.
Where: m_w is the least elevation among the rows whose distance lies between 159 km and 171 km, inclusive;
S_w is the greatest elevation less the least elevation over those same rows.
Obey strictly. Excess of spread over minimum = -0.98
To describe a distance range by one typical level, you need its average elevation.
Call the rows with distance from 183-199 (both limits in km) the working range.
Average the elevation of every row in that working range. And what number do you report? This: 1.04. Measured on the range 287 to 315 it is 0.96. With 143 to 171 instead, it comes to 1.07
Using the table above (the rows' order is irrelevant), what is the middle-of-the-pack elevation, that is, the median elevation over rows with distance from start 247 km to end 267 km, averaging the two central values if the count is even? 1.06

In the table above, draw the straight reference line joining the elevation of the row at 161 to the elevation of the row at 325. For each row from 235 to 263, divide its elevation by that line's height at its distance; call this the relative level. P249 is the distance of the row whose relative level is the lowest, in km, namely 241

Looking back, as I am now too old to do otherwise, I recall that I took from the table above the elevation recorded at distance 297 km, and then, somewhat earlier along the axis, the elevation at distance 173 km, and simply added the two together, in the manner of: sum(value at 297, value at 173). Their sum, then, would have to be 2.03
